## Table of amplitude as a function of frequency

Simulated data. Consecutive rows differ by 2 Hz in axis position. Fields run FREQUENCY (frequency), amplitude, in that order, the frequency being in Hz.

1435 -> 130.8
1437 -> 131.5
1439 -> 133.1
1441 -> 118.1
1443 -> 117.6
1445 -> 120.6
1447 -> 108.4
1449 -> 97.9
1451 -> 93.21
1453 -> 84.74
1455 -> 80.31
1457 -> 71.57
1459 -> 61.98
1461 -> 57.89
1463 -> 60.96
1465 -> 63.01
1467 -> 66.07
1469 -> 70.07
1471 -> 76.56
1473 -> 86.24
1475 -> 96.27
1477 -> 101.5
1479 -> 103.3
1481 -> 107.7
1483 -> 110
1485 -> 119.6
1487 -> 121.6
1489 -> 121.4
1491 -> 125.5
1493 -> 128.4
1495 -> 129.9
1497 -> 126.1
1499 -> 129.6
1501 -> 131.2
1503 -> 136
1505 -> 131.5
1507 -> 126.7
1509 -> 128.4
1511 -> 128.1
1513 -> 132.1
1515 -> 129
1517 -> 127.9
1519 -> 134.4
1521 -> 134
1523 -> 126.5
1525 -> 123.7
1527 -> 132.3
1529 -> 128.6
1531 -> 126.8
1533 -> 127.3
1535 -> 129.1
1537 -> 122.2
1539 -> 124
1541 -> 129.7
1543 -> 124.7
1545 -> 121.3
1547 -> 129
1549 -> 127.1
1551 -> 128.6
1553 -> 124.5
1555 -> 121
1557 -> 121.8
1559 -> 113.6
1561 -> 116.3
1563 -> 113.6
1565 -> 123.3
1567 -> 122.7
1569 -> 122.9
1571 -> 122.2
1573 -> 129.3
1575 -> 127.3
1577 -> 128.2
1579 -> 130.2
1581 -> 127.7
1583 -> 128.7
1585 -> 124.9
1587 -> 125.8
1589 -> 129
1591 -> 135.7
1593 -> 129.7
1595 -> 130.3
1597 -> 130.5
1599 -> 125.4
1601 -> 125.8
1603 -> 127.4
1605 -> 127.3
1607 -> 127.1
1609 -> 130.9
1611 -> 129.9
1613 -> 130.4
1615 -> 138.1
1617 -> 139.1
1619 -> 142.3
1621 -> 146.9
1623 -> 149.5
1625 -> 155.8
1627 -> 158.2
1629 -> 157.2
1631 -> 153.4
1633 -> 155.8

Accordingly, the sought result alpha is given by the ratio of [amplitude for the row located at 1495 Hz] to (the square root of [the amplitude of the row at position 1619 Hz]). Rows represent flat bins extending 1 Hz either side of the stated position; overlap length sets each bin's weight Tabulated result 10.9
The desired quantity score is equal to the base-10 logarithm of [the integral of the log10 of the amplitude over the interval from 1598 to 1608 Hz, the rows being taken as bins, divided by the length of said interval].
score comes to 0.323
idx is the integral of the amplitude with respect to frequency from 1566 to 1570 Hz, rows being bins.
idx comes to 491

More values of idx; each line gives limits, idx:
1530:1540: 1259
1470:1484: 1363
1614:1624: 1432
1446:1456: 929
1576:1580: 517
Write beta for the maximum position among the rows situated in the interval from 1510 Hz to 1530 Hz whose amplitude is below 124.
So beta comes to 1525 Hz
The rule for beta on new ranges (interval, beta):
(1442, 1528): 1525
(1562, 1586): 1571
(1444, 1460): 1459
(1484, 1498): 1489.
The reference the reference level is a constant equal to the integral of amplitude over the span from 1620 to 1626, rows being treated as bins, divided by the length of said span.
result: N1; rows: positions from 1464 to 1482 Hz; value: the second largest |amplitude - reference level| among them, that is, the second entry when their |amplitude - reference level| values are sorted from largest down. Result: 84.7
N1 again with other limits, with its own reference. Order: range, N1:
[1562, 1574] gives 28.5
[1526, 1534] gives 23.4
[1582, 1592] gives 24.9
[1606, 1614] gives 20.8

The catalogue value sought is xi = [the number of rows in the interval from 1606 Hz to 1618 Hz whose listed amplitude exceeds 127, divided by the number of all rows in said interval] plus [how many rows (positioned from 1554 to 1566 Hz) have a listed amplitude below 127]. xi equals 7.0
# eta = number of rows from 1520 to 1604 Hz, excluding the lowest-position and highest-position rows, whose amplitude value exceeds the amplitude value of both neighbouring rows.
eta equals 14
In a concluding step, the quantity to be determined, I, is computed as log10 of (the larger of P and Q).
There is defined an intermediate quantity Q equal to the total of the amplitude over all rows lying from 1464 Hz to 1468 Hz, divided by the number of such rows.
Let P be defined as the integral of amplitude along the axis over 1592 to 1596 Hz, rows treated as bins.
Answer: 2.716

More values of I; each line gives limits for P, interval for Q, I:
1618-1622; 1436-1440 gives 2.762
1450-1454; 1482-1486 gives 2.551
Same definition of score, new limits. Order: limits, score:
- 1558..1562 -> 0.314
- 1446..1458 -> 0.289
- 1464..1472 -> 0.264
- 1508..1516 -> 0.325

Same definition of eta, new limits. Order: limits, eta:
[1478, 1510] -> 3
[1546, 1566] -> 3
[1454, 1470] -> 0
